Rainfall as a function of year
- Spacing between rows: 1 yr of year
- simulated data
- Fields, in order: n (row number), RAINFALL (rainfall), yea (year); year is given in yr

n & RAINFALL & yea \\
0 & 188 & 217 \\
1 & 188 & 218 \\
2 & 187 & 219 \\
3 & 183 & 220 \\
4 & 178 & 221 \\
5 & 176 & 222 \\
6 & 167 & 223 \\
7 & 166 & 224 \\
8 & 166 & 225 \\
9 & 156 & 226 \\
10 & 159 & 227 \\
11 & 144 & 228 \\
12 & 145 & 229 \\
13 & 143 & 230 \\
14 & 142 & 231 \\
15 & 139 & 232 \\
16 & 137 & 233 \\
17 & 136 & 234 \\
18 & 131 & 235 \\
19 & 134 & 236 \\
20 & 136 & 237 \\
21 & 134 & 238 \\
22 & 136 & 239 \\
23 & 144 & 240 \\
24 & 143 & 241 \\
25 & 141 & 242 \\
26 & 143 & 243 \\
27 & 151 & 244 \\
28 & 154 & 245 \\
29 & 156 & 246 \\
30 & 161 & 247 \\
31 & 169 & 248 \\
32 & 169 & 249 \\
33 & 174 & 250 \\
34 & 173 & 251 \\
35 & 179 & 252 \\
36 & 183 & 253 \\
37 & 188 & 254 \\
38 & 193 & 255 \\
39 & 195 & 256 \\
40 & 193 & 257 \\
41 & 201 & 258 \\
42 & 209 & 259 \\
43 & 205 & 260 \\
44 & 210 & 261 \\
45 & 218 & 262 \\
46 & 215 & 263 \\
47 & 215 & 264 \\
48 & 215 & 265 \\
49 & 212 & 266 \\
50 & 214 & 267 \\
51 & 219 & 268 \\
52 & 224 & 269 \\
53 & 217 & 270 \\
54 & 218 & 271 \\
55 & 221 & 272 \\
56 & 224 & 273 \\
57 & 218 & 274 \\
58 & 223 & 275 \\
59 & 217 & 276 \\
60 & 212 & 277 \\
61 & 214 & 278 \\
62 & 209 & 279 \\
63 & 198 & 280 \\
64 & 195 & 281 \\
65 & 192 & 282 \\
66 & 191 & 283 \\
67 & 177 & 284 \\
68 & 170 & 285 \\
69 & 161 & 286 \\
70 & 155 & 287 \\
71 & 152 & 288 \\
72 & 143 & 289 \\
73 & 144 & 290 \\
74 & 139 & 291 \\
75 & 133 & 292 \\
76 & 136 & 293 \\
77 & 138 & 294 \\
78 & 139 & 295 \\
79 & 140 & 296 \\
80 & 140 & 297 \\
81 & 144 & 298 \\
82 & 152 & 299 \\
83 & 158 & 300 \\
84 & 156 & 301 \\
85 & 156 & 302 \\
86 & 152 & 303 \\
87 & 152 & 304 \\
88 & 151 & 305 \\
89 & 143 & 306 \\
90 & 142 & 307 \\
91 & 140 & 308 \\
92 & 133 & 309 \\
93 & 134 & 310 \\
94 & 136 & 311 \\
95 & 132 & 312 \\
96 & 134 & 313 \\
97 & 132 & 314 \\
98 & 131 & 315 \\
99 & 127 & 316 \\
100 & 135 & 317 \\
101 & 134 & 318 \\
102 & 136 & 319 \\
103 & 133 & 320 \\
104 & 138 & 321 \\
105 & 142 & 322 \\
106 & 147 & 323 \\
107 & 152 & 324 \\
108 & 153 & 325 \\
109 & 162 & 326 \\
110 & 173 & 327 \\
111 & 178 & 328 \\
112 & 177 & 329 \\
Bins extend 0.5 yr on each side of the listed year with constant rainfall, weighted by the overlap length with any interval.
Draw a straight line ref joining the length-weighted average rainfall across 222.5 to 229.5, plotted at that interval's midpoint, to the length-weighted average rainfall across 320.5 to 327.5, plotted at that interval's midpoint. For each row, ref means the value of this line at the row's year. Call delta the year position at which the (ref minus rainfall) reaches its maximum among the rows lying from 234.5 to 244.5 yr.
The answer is 235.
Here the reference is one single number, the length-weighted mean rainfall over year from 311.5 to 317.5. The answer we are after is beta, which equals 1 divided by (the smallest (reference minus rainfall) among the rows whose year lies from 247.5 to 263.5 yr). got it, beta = -0.012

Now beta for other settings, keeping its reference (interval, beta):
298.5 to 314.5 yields -0.038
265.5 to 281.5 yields -0.011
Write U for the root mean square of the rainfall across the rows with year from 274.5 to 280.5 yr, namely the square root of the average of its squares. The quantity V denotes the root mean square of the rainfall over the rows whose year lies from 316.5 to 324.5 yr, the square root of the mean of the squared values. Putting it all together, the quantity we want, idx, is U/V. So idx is 1.52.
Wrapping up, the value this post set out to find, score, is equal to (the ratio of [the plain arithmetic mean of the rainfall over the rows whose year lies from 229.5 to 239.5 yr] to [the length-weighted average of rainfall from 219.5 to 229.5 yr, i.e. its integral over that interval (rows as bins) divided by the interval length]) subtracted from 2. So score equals 1.17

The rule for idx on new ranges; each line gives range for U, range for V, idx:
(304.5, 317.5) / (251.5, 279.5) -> 0.65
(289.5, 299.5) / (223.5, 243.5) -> 0.98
